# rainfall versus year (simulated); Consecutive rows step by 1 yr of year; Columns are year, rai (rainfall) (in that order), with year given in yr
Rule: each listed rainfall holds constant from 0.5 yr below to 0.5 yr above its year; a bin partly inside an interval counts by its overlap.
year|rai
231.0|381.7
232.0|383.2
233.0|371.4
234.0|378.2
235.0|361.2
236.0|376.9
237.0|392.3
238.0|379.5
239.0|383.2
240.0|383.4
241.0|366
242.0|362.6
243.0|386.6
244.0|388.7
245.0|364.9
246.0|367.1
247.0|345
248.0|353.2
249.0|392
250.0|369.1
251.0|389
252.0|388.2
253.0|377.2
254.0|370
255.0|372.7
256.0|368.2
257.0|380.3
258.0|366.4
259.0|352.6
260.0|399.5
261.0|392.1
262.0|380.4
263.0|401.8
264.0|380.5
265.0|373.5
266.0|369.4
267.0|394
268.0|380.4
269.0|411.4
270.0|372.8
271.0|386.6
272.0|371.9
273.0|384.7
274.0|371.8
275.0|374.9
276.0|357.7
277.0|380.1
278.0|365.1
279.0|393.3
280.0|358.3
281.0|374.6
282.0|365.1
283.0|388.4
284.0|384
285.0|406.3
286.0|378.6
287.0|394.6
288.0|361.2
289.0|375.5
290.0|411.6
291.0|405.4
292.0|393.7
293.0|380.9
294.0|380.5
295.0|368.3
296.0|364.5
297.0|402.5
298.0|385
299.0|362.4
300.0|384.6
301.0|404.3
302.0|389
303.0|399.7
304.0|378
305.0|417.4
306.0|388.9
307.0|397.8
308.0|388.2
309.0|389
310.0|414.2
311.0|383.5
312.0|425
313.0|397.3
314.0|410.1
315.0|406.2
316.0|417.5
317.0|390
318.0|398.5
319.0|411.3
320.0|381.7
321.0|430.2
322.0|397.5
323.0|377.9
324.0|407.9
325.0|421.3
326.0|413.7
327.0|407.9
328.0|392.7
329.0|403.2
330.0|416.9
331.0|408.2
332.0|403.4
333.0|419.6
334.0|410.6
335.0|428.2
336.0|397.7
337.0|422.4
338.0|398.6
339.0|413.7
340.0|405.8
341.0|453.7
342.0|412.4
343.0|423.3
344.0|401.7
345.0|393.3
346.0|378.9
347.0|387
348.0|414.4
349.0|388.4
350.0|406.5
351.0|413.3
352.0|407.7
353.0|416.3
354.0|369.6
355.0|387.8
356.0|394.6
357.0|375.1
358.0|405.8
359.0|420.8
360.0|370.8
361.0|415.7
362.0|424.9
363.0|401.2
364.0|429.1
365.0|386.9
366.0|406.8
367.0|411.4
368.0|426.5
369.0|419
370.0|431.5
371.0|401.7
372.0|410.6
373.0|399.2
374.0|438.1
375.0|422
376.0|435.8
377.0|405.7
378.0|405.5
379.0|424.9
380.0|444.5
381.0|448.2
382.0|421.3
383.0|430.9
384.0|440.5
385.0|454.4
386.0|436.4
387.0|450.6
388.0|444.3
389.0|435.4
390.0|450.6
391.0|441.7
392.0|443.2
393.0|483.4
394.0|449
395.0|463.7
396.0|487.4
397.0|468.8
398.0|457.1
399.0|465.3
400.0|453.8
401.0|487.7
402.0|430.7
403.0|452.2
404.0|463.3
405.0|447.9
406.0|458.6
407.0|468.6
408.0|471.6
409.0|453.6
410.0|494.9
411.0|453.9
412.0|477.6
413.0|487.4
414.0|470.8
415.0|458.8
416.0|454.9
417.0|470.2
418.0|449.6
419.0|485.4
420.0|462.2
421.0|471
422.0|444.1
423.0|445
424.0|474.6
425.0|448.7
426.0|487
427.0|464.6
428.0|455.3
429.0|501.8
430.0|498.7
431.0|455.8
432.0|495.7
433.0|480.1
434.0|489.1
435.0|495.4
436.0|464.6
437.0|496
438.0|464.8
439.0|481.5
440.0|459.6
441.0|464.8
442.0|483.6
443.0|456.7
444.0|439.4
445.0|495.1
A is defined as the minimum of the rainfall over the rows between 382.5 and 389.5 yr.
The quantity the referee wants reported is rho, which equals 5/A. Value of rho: 0.0116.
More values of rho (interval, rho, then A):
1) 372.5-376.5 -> 0.0125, 399.2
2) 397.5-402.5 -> 0.0116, 430.7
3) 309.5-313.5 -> 0.0130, 383.5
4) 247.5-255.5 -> 0.0142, 353.2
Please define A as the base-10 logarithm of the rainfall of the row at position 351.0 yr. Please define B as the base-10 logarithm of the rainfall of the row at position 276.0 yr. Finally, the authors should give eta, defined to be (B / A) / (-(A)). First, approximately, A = 2.62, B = 2.55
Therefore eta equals -0.373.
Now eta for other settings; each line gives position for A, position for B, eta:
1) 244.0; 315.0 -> -0.389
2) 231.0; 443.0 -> -0.399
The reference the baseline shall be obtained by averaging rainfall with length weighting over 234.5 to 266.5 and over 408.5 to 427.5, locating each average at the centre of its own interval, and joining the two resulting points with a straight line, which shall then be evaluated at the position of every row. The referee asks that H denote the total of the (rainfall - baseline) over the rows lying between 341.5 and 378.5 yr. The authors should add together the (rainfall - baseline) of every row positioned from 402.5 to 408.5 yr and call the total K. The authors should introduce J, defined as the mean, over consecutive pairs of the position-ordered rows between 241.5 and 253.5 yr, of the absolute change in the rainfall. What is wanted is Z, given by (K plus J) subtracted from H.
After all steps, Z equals -1073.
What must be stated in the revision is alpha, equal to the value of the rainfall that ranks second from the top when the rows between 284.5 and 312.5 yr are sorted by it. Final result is 417.4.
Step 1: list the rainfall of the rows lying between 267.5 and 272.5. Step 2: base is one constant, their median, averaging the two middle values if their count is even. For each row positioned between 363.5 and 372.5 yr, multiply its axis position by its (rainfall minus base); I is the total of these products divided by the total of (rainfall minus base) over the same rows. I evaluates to 368.1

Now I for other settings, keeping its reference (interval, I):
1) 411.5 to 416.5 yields 413.8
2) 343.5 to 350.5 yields 347.4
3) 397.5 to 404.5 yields 400.9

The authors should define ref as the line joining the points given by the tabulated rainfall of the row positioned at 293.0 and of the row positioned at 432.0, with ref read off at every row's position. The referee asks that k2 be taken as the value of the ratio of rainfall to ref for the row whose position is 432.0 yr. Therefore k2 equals 1.000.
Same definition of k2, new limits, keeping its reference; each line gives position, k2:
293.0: 1.000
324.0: 1.003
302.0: 1.002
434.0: 0.983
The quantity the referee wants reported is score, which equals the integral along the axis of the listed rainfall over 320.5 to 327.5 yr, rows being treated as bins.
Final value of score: 2856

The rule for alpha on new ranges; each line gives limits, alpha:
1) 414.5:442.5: 498.7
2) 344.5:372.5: 429.1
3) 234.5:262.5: 392.3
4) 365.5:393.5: 454.4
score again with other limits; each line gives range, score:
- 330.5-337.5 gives 2890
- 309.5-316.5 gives 2854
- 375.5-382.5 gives 2986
